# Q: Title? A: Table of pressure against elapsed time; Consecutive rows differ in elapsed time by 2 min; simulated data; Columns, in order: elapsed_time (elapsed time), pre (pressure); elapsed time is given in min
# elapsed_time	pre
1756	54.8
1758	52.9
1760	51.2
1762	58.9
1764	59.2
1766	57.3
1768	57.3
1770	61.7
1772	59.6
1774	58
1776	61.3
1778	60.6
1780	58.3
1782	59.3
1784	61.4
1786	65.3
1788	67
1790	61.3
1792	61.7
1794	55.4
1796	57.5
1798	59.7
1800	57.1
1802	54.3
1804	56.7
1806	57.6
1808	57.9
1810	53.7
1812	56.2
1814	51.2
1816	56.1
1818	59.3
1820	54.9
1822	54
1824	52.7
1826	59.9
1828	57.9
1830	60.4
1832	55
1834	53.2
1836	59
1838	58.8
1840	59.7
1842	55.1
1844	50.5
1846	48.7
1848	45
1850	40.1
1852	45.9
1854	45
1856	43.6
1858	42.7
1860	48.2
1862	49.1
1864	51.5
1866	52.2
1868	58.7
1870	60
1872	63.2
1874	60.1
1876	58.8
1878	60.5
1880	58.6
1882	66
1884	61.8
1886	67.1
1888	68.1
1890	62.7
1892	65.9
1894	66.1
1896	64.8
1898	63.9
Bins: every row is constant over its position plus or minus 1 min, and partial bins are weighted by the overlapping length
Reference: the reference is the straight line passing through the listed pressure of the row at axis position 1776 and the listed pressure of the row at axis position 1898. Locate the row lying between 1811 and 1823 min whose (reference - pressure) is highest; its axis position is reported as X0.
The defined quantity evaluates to 1814 min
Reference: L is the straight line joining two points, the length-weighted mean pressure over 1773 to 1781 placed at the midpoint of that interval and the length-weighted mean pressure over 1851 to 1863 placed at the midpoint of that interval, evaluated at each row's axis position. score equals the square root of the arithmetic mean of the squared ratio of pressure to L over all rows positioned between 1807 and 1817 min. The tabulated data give 1.03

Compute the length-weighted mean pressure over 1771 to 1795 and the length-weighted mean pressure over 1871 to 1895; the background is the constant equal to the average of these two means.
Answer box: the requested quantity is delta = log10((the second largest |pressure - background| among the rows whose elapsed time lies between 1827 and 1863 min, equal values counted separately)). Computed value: 1.3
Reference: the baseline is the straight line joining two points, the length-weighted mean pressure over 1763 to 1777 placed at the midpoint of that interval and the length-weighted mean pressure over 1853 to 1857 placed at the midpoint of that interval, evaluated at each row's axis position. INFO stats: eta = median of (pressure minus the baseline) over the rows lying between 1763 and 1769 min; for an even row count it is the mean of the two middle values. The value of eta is -2.3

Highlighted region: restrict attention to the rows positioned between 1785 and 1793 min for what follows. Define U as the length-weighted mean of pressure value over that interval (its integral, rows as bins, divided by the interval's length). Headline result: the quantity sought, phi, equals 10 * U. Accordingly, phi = 638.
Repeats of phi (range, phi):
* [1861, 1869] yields 529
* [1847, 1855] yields 440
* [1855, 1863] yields 459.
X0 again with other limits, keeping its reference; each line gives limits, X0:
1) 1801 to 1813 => 1810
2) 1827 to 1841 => 1834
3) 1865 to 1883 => 1866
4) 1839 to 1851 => 1850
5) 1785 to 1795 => 1794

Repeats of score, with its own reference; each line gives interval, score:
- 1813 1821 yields 1.05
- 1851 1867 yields 1.05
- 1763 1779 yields 0.98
